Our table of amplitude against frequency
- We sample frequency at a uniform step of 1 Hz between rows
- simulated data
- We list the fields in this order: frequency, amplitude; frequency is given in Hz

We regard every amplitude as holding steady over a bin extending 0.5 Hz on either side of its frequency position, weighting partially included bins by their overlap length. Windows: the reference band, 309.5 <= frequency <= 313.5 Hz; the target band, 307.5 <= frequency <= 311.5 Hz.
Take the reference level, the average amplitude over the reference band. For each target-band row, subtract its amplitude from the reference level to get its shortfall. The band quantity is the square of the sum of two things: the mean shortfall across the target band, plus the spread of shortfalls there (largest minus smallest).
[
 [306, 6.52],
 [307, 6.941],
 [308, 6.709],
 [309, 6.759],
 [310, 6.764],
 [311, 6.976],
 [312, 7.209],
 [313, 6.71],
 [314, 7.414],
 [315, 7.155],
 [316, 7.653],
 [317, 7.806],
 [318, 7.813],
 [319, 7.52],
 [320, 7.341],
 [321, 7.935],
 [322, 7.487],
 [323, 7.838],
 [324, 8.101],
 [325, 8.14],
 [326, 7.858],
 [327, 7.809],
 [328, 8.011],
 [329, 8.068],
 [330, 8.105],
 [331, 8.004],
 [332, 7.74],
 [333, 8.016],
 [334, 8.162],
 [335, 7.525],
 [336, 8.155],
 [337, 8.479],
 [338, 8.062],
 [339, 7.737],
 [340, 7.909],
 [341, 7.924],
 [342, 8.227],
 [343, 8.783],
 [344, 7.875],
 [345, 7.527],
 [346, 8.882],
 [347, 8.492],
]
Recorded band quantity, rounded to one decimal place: 0.1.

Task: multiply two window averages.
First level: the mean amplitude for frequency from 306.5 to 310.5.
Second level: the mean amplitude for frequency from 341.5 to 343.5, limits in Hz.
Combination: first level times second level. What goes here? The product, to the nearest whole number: 58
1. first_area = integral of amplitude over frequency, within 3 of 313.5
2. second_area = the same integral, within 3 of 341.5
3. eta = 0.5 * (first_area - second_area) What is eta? -2.7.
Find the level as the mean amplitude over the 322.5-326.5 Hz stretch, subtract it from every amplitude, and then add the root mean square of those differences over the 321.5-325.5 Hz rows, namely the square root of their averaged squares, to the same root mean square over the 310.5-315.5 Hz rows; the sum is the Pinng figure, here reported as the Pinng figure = 1.2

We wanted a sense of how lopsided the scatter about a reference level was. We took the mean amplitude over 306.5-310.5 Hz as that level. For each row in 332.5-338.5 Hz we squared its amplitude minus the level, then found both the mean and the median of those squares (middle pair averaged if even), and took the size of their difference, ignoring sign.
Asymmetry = 0.030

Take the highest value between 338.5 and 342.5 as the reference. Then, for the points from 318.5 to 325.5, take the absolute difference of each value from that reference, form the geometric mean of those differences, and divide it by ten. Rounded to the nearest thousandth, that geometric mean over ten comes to 0.034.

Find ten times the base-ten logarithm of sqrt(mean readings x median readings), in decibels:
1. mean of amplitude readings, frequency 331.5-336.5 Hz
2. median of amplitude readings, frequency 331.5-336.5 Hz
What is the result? 9.01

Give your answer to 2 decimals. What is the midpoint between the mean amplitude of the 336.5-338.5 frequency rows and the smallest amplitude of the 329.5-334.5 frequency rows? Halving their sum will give 8.01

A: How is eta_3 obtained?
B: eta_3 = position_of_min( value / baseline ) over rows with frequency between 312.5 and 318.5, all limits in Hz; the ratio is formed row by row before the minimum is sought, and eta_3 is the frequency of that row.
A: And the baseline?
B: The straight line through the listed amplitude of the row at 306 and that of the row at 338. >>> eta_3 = 313 Hz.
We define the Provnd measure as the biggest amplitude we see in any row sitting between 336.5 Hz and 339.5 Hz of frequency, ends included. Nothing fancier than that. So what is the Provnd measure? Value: 8.479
